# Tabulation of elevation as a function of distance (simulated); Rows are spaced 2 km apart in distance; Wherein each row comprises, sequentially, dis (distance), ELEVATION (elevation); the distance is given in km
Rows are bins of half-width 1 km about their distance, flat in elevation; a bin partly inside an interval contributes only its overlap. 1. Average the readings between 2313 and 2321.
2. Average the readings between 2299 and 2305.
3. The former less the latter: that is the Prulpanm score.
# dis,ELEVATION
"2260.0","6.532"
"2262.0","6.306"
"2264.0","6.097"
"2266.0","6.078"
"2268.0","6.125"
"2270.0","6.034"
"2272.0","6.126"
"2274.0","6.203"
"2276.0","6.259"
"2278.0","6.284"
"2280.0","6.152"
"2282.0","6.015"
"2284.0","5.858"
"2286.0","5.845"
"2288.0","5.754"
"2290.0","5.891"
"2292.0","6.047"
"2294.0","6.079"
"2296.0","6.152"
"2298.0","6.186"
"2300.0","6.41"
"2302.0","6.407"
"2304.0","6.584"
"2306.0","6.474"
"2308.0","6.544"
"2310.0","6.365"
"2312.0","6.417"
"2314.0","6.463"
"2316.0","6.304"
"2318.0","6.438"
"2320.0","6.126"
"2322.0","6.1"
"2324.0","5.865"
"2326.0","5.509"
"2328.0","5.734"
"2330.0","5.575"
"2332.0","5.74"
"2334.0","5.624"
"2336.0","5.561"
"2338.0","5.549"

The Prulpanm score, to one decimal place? -0.1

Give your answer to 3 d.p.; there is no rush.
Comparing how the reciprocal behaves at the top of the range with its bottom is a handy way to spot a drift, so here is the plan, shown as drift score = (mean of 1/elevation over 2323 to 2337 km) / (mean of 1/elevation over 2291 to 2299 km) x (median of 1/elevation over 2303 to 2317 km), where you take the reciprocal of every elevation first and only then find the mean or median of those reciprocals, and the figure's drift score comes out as 0.167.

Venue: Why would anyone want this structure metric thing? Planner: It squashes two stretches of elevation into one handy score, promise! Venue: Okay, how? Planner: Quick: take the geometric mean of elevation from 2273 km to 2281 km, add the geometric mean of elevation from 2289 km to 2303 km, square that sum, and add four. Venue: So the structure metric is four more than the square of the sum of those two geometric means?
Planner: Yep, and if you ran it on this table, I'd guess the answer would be 157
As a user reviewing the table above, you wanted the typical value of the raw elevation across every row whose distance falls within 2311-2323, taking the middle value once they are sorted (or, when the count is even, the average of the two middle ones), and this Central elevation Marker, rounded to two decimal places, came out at 6.36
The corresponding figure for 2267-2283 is 6.14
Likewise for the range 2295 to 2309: 6.41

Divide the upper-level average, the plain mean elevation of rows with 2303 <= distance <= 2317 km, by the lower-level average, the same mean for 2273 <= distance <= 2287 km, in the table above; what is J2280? 1.06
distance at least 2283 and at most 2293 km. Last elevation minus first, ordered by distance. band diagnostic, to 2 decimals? 0.19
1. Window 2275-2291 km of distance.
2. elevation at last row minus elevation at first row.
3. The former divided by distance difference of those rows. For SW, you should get -0.026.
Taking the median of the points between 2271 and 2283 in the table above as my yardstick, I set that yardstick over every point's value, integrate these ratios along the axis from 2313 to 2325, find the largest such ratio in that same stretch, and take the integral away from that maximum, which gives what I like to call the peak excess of -10.9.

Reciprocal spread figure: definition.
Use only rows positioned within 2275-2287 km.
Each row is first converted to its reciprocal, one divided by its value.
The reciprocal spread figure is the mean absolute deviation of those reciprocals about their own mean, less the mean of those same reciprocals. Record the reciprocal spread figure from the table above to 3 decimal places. -0.160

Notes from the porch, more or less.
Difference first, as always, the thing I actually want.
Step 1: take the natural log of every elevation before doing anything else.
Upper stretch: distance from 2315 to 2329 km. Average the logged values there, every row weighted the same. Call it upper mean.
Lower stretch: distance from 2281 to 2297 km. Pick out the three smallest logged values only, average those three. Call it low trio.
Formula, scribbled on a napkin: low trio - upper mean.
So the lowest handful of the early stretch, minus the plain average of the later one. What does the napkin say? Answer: -0.03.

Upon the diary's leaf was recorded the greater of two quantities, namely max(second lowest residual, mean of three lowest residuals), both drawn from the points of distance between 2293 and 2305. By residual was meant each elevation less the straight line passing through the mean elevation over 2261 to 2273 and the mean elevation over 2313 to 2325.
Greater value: 0.0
